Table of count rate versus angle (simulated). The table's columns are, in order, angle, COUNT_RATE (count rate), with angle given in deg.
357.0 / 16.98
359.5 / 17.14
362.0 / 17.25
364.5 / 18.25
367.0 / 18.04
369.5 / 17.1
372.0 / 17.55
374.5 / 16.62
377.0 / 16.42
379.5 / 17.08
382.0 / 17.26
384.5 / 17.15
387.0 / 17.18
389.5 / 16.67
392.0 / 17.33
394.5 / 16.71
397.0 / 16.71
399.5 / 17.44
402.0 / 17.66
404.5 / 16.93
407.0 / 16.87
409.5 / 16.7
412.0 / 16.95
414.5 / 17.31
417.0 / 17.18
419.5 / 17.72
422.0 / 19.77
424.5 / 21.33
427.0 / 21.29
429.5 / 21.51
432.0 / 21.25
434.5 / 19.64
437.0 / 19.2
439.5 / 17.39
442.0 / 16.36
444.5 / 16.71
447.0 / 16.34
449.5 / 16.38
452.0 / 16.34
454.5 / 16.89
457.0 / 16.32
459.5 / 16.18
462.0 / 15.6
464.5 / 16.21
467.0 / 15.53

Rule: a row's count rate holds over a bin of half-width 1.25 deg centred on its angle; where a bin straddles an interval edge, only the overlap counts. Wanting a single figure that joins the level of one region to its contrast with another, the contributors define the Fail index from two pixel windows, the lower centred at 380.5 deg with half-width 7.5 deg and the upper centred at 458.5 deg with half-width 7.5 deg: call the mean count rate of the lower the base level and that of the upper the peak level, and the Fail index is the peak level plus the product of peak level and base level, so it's 292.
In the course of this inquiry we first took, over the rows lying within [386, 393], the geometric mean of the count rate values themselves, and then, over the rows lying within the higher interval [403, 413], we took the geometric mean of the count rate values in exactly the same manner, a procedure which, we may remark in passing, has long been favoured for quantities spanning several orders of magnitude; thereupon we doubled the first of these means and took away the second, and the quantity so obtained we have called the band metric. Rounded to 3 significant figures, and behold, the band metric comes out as 17.3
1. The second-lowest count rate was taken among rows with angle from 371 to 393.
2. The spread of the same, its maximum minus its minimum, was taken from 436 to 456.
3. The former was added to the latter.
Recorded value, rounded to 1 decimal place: 19.5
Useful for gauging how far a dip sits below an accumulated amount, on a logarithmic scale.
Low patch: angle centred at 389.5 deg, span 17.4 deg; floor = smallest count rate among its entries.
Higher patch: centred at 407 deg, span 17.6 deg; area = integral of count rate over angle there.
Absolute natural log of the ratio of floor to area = 2.89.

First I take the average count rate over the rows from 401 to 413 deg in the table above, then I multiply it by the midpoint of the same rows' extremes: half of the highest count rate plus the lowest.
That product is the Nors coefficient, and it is 292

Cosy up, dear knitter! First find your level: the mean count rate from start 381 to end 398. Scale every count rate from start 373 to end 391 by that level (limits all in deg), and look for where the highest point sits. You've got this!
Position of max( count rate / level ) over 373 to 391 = 382.0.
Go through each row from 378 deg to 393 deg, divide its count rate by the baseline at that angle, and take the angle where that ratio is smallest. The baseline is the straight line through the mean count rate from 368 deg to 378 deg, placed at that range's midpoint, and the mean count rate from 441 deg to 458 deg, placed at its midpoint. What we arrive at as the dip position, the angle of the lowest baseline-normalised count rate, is 389.5 deg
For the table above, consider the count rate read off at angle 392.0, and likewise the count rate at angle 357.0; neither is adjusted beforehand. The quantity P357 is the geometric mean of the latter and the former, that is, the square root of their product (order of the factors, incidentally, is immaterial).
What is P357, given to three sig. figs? 17.2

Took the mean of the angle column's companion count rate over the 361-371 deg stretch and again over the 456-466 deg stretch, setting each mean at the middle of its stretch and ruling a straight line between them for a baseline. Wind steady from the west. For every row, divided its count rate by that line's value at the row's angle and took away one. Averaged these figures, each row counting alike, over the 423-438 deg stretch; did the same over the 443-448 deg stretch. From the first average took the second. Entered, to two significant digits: 0.24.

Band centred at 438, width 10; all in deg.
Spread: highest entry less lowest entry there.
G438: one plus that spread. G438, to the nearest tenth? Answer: 4.3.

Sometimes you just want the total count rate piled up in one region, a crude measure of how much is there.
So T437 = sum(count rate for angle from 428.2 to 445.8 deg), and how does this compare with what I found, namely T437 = 132.1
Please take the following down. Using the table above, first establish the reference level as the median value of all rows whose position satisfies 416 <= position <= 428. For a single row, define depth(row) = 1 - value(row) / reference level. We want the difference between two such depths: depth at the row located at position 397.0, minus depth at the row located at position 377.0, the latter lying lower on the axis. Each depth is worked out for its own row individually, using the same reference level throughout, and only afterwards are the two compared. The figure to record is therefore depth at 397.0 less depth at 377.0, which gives -0.015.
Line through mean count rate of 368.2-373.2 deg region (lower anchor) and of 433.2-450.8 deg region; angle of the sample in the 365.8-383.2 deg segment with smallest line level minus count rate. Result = 367.0 deg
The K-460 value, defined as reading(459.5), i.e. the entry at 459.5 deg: 16.18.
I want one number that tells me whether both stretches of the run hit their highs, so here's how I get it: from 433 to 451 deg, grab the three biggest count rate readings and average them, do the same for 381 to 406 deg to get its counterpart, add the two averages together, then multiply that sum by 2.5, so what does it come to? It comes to 91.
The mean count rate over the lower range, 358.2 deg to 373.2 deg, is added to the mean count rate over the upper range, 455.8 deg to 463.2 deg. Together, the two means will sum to 33.59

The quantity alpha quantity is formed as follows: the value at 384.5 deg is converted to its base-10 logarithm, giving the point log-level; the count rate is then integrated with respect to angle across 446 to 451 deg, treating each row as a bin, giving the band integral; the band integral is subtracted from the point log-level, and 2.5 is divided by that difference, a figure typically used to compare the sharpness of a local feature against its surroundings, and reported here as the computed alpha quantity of -0.031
